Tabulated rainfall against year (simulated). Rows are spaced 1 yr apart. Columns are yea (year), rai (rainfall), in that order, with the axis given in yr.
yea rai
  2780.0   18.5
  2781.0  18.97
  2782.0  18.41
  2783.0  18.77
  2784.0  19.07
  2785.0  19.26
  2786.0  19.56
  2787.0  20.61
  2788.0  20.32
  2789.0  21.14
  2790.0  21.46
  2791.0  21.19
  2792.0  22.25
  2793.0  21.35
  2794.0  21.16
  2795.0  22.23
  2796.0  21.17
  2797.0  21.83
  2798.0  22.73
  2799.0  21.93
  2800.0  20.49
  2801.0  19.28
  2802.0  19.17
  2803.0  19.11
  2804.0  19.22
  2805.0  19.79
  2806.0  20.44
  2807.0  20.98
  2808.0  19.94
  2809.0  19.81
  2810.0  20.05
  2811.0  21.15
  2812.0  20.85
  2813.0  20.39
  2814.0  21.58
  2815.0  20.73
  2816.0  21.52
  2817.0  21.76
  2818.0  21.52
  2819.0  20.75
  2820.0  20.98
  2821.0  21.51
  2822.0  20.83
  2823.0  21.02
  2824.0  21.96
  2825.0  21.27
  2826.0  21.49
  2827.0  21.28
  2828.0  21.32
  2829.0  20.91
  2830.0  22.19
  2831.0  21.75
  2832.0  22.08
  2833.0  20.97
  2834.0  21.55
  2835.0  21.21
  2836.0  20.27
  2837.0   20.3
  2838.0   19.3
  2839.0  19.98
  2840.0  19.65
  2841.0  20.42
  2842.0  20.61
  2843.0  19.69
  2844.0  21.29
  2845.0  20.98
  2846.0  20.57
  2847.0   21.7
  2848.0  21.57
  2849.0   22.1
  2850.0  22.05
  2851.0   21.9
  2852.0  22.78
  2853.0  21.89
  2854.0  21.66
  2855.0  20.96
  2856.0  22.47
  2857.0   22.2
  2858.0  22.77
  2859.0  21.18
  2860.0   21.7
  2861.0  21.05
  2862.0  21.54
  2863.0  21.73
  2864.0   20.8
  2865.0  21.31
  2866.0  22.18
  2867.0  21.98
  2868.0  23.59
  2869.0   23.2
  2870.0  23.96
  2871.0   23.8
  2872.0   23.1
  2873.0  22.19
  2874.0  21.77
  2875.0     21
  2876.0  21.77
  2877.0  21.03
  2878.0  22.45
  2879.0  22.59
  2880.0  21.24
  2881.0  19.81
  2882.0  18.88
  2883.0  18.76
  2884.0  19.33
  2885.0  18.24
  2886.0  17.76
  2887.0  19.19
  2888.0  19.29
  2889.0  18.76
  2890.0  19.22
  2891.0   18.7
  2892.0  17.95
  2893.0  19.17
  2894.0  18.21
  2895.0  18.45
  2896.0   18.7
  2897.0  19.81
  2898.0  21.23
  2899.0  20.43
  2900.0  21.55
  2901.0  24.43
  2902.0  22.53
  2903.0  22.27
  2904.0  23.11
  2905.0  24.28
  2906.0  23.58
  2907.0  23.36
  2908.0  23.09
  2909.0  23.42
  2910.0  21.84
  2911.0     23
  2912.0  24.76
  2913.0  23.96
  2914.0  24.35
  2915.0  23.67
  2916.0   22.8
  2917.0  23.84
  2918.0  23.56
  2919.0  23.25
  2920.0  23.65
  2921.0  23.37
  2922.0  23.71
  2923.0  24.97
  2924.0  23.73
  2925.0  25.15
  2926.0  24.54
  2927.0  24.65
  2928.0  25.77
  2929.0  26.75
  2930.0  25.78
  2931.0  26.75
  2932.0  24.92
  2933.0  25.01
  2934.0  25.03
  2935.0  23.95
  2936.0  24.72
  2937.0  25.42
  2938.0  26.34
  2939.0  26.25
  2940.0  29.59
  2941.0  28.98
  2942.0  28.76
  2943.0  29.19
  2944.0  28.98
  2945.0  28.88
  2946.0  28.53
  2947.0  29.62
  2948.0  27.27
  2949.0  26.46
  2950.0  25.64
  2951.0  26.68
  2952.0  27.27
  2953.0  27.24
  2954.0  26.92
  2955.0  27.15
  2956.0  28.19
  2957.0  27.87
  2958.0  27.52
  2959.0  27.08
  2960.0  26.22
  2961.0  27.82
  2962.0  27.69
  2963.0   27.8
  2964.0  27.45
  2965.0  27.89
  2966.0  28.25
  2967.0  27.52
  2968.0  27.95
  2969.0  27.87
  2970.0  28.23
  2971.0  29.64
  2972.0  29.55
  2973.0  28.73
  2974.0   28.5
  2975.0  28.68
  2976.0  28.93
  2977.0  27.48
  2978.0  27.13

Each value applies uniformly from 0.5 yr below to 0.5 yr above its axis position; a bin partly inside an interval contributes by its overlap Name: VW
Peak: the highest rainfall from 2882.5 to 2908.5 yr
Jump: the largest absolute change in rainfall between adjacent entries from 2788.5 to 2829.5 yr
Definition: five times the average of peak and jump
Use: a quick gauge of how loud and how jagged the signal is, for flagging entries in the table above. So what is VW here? 65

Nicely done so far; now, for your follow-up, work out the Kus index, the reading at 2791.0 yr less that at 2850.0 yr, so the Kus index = -0.9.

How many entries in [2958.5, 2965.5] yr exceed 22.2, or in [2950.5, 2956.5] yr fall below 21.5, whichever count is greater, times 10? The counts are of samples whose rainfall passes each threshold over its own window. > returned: 70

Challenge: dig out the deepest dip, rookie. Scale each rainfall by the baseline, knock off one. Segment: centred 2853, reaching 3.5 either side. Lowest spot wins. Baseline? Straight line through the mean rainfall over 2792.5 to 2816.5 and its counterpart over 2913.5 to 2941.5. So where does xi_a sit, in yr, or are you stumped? 2855.0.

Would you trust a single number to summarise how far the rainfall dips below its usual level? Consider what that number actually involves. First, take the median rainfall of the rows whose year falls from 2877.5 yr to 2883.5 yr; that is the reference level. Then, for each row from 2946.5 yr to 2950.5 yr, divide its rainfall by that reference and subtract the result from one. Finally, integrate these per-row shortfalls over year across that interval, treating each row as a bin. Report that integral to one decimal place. -1.3 yr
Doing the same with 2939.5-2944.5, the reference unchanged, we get -2.1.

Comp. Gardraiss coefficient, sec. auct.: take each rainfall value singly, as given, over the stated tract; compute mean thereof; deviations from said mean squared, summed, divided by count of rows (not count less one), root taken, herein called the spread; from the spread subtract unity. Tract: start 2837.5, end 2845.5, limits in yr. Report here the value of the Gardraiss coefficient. -0.3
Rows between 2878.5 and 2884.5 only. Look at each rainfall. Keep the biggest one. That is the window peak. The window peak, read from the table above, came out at 22.59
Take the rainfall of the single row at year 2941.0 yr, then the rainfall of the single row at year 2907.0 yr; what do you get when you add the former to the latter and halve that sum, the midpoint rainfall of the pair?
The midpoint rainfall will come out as 26.2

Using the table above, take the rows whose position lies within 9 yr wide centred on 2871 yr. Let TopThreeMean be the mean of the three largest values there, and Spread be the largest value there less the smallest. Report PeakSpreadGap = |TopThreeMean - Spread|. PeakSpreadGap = 20.8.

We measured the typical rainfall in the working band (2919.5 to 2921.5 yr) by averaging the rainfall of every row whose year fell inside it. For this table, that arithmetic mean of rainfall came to 24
